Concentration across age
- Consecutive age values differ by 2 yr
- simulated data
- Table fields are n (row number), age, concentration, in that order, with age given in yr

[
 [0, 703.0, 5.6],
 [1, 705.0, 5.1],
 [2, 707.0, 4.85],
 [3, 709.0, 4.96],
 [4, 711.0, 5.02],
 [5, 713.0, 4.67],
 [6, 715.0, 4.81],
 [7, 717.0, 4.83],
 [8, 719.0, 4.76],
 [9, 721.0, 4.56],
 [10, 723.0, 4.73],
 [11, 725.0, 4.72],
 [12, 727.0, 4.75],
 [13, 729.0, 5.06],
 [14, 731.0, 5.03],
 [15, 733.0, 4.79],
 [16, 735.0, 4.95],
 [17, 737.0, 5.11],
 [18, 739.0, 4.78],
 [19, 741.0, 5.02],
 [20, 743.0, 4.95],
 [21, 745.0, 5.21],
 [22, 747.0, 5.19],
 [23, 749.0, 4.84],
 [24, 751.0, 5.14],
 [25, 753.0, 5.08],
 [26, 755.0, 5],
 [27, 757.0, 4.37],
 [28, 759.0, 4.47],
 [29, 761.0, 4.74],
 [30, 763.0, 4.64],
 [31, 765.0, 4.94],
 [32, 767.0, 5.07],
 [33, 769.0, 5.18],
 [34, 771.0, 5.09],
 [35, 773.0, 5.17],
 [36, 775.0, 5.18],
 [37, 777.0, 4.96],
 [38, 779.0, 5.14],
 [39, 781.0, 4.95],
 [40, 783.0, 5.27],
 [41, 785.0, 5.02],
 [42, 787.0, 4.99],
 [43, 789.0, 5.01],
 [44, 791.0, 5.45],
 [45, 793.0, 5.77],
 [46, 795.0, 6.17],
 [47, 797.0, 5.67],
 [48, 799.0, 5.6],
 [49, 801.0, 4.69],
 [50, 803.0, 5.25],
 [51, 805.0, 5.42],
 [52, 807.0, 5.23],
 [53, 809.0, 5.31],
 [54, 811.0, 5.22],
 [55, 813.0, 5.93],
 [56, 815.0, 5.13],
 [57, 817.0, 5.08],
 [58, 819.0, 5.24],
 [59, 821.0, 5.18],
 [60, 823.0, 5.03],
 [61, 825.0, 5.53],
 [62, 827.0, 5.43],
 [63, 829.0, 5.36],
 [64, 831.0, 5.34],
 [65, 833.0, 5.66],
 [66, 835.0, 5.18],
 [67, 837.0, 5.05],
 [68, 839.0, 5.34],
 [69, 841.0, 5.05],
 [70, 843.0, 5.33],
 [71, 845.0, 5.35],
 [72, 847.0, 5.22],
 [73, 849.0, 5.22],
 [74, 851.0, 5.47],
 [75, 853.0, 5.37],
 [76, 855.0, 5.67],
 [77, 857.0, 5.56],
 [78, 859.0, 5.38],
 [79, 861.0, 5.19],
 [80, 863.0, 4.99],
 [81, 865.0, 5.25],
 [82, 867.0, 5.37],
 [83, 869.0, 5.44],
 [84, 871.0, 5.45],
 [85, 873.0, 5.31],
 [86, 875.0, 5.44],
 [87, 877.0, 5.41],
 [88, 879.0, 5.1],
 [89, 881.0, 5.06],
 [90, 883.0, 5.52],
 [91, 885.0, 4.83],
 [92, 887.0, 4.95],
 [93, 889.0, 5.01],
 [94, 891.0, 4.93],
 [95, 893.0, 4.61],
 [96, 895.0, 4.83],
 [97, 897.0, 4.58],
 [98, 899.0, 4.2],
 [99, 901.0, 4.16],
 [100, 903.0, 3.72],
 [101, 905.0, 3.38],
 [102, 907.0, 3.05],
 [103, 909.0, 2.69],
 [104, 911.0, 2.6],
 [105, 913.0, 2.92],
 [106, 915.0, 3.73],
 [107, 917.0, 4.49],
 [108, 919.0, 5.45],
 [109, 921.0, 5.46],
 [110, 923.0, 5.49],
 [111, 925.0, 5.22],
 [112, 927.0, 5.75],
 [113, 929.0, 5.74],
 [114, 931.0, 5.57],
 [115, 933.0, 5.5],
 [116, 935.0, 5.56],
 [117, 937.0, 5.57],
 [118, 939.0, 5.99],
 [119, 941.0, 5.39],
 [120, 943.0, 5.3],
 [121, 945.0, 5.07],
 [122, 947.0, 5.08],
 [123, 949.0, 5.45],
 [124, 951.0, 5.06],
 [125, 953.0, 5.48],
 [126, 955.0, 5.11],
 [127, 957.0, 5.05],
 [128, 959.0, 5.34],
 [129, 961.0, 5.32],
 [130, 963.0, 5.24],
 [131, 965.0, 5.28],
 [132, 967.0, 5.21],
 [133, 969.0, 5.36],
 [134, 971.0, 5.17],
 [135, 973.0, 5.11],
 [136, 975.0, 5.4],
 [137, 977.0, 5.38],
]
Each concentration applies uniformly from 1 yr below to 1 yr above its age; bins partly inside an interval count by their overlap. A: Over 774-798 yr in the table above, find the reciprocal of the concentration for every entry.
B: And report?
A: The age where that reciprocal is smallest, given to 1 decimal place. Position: 795.0 yr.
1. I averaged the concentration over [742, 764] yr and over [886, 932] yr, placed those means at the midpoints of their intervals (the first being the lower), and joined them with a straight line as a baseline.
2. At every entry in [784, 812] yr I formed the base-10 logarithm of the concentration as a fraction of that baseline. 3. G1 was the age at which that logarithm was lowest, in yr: 801.0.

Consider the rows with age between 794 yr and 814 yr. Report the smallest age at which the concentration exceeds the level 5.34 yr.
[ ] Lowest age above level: 795.0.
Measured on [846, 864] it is 851.0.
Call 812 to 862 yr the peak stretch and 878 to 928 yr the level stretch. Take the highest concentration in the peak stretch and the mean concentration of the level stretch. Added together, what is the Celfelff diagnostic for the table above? 10.4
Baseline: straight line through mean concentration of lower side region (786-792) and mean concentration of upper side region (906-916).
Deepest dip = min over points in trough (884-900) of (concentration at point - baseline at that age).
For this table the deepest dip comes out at 1.0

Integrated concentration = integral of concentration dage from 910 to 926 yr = 71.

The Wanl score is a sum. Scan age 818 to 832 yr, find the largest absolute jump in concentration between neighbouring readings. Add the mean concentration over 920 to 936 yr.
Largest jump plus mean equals 6.0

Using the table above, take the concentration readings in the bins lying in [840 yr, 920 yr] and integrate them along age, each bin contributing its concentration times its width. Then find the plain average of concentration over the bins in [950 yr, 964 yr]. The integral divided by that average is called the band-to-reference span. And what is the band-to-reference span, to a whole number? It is 73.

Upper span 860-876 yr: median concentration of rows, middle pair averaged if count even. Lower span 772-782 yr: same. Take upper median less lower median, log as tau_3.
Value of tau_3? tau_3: 0.20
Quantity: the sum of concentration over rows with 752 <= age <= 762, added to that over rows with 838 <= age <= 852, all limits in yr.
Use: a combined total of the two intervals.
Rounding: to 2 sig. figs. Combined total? 61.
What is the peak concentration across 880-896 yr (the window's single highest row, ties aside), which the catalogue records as 5.52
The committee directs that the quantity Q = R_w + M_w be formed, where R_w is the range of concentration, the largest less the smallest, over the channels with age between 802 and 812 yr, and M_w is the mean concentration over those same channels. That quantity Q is 5.49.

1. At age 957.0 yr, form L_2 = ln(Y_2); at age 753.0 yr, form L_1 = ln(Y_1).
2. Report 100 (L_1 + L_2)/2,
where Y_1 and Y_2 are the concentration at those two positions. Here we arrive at 162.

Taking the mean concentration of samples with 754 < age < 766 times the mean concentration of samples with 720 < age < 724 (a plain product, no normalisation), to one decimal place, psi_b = 21.8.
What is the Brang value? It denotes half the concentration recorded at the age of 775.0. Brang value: 2.59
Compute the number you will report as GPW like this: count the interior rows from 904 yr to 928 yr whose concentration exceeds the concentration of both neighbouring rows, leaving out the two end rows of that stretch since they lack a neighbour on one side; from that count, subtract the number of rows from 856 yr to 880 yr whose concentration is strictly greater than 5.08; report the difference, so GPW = -10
